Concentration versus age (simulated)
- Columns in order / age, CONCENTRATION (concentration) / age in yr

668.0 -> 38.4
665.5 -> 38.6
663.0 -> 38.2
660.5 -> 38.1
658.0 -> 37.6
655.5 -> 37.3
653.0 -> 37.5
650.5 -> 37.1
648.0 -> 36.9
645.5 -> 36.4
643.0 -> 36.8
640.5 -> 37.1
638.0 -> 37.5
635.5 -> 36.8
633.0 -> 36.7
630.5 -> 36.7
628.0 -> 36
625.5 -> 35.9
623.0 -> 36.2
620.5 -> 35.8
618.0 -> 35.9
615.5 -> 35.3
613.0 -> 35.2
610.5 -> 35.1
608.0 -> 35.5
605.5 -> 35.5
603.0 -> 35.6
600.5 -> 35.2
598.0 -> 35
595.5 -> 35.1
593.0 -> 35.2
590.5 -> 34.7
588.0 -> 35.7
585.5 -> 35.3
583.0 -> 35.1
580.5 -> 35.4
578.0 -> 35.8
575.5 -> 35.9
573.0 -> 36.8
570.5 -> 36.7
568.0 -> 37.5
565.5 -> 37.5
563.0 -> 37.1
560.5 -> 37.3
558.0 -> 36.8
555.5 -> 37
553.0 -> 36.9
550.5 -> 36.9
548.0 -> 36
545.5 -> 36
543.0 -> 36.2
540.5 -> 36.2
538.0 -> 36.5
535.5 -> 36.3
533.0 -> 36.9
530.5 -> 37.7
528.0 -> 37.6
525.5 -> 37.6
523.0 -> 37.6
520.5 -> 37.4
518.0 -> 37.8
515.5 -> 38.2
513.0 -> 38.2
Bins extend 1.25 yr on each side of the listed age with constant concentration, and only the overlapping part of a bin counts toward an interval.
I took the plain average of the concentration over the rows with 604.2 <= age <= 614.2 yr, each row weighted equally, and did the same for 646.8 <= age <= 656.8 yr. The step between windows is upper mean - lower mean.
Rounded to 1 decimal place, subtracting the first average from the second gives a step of 1.9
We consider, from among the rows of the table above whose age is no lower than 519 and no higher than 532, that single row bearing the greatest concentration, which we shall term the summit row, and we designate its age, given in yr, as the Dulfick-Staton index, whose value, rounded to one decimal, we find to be 530.5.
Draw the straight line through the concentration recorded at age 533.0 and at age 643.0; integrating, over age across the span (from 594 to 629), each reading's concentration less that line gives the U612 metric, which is -46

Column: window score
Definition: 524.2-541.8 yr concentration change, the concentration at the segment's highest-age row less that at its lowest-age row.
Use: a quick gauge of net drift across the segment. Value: -1.40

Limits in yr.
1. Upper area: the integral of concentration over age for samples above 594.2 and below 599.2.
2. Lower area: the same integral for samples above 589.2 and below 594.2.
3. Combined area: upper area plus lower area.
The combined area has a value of 350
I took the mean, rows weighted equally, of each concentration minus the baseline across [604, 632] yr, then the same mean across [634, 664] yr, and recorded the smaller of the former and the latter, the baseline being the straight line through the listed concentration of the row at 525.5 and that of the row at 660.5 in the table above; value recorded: -2.2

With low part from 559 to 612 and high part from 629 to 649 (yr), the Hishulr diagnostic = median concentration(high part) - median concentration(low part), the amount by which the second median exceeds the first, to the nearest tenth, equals 1.3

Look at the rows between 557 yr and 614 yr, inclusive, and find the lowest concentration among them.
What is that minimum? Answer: 34.7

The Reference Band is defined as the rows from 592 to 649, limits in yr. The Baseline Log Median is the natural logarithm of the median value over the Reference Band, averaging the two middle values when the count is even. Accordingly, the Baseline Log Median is 3.58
